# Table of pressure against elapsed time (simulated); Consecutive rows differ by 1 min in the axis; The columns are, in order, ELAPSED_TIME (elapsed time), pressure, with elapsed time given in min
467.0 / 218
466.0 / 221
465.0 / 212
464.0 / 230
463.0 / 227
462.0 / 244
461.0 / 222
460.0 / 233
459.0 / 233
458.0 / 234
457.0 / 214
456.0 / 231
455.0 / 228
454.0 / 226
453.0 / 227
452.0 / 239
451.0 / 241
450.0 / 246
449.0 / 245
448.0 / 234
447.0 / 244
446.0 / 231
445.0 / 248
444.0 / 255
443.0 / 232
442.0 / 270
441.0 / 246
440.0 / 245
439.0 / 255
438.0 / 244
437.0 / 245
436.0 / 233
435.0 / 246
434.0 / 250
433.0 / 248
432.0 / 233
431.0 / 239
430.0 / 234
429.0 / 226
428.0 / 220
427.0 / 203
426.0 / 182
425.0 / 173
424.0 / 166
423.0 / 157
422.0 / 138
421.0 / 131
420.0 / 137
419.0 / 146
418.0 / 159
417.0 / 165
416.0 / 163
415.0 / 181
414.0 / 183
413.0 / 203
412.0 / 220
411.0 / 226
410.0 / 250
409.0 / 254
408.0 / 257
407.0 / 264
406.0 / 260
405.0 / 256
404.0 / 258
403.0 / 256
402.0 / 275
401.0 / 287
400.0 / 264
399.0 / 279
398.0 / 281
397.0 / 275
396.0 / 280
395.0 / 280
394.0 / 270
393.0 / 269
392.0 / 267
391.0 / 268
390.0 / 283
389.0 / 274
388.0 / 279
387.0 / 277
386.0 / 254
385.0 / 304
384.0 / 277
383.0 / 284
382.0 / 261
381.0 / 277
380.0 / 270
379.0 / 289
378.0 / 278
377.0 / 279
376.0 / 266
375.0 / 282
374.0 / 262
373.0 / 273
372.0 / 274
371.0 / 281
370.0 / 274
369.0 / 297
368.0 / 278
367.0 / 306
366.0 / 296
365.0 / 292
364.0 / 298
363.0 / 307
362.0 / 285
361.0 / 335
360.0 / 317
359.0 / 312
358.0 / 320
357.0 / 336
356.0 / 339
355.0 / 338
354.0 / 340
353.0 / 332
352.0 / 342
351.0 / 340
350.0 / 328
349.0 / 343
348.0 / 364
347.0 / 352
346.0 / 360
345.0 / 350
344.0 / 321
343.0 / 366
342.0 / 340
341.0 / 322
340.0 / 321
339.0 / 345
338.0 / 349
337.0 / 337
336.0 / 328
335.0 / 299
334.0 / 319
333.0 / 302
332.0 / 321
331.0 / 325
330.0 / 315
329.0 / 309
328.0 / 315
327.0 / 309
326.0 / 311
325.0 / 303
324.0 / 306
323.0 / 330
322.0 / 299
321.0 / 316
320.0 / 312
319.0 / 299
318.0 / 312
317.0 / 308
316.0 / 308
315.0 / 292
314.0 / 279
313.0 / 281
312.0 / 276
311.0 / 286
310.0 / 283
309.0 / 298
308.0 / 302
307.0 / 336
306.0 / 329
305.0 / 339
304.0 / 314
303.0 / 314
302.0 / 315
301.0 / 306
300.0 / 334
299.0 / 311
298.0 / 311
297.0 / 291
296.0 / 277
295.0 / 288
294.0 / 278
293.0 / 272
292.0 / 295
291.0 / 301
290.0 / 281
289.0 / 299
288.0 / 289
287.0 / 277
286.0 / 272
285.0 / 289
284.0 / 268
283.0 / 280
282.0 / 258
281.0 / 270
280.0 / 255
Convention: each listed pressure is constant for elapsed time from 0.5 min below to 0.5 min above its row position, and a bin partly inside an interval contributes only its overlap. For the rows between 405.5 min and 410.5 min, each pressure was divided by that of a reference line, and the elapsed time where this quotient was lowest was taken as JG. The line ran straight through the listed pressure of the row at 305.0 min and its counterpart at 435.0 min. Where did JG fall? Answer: 410.0 min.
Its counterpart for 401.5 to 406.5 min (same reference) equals 403.0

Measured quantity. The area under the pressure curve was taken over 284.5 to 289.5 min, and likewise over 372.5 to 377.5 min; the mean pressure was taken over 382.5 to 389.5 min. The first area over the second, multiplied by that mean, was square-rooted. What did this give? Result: 17.1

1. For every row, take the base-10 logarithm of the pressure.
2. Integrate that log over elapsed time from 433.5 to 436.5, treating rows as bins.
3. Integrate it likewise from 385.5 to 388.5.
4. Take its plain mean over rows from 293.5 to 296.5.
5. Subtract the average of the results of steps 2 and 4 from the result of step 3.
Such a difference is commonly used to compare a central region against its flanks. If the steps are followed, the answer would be 2.49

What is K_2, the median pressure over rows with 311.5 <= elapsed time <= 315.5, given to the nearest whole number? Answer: 280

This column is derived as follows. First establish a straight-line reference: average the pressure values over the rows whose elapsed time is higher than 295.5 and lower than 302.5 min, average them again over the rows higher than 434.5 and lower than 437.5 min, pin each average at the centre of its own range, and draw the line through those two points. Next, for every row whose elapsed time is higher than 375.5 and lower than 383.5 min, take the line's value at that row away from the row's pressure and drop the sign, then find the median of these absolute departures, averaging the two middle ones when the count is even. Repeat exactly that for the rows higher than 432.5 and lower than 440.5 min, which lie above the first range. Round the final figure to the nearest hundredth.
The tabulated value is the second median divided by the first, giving 0.58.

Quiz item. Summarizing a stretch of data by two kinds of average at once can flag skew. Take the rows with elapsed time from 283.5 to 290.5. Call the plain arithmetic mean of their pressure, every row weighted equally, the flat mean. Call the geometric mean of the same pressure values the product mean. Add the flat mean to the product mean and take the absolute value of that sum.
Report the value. 564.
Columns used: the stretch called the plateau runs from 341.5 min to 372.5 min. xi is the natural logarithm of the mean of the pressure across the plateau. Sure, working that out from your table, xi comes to 5.77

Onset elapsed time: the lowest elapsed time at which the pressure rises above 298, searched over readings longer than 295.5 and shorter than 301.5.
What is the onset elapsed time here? 298.0 min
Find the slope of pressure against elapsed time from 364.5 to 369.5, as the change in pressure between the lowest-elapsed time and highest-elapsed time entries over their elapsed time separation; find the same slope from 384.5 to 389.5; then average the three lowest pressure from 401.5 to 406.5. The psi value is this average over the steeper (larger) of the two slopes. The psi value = 205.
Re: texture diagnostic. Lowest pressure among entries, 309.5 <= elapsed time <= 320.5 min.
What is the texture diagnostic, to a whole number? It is 276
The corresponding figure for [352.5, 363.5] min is 285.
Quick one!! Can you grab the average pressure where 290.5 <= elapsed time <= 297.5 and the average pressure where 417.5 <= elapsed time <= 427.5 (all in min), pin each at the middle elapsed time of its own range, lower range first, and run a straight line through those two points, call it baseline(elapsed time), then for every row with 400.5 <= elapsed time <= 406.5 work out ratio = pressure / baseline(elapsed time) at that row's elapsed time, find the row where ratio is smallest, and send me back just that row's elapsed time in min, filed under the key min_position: 403.0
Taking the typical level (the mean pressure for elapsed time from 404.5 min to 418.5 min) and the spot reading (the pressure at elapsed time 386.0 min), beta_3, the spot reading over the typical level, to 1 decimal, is 1.2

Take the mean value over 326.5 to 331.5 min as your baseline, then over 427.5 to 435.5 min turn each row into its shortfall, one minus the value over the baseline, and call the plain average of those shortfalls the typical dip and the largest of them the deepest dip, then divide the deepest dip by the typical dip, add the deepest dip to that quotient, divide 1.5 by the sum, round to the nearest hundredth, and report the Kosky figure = 0.99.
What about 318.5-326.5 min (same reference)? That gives 0.48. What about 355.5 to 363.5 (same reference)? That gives -0.22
